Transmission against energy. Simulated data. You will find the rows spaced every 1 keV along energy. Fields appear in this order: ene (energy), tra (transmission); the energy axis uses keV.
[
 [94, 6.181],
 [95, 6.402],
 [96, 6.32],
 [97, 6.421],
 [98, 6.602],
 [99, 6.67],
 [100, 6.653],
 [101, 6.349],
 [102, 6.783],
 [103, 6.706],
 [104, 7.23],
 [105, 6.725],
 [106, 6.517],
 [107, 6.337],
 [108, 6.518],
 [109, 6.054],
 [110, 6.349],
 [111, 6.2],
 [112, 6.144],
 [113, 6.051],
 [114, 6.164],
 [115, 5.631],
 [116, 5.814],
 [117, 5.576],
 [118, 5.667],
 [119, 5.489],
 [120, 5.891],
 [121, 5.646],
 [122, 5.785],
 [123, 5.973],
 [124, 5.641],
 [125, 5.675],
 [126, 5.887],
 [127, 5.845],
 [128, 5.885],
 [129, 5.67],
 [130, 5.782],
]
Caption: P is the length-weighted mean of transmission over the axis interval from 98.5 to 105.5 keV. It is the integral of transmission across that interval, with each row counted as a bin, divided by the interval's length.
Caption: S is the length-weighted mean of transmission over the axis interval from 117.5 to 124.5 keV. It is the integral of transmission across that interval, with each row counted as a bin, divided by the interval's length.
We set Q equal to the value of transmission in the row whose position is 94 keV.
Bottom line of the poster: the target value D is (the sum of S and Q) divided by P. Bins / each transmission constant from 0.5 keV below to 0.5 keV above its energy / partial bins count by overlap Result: 1.77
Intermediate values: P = 6.7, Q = 6.181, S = 5.73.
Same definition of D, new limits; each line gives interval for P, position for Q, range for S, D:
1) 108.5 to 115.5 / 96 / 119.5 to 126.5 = 1.99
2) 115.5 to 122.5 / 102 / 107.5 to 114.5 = 2.28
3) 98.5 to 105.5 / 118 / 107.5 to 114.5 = 1.76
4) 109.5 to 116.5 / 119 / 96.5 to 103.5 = 2.00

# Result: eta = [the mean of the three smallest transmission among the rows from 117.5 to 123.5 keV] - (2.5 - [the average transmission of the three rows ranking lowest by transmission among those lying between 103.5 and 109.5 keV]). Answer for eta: 9.4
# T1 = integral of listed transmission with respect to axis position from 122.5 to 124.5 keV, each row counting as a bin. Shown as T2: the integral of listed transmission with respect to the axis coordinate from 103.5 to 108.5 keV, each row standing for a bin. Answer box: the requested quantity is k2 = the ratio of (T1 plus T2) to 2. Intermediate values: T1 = 12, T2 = 33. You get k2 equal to 22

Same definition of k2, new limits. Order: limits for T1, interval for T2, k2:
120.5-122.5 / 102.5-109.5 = 29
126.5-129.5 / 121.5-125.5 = 20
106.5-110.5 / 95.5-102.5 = 36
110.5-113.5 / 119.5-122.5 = 18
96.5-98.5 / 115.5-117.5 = 12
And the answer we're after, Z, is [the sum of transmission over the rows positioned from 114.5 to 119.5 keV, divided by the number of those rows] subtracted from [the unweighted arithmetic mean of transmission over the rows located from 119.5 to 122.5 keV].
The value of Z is 0.14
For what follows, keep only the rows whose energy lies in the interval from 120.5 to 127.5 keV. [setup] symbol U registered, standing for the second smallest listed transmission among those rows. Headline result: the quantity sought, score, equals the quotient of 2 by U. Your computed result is 0.354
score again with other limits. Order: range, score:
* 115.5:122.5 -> 0.359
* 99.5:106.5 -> 0.307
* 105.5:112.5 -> 0.326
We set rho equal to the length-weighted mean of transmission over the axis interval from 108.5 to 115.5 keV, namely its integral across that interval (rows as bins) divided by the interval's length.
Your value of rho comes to 6.08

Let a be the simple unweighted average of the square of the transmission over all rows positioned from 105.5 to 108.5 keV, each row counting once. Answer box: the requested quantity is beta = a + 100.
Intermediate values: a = 42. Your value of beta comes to 142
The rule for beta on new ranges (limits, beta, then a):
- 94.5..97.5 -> 141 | 41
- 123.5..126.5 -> 133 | 33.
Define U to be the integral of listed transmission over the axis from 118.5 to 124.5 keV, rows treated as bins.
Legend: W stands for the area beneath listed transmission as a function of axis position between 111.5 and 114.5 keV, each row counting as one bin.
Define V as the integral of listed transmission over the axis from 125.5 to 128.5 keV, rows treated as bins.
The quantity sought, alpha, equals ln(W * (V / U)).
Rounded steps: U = 34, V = 18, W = 18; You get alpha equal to 2.2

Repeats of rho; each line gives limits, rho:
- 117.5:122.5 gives 5.70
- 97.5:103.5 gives 6.63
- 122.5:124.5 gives 5.81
